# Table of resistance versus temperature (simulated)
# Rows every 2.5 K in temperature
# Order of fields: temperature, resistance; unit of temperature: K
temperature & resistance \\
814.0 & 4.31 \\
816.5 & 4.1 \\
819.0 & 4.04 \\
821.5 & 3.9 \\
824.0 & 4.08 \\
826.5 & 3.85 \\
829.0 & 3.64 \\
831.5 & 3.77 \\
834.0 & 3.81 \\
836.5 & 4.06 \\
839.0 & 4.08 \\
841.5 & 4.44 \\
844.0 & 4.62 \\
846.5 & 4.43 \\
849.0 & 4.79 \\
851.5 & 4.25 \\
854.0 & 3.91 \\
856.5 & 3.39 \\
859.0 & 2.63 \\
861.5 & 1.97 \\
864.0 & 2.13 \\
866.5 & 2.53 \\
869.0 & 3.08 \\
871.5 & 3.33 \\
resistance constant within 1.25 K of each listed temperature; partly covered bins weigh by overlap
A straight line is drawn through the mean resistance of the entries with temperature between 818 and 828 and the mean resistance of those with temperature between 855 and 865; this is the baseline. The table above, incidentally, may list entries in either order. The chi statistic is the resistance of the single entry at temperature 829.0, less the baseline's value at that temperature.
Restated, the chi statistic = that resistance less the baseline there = -0.09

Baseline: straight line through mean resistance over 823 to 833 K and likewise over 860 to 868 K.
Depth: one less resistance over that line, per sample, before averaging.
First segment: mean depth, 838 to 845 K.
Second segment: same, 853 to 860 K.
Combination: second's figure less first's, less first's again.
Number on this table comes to 0.43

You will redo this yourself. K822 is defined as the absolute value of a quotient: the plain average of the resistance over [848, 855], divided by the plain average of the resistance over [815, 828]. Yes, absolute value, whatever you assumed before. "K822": 1.08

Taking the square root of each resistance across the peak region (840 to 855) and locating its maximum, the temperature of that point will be 849.0 K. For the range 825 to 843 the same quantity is 841.5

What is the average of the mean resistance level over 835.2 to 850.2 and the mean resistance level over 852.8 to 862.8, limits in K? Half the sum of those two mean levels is 3.7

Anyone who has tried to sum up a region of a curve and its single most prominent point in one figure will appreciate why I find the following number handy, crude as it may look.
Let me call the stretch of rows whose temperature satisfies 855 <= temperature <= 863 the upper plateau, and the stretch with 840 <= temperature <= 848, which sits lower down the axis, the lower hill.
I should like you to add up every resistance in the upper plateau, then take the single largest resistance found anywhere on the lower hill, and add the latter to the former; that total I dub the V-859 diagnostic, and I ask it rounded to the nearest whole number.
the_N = 13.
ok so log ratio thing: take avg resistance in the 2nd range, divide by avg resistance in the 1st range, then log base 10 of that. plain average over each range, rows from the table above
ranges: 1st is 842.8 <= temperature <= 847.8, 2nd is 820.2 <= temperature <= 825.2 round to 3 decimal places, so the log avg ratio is -0.055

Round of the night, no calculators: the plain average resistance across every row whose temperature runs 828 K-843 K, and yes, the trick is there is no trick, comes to 4.0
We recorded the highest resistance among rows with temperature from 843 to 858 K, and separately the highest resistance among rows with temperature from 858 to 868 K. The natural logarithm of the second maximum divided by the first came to -0.6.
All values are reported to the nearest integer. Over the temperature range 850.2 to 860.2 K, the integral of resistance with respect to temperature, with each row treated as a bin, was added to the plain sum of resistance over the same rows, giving 50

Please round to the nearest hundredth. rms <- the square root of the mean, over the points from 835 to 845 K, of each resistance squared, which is 4.31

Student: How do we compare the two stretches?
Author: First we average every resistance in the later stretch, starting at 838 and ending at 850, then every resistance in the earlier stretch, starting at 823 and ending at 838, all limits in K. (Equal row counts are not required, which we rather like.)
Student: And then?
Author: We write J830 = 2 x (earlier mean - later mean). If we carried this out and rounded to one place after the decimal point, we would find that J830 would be -1.2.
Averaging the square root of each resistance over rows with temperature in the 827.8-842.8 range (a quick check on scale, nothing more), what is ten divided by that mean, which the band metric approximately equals 5.0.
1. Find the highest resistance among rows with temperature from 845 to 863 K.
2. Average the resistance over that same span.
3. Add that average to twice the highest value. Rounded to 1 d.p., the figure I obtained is 13.2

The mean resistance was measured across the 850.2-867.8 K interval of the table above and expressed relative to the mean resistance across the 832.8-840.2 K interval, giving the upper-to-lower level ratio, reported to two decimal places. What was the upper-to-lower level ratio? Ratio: 0.75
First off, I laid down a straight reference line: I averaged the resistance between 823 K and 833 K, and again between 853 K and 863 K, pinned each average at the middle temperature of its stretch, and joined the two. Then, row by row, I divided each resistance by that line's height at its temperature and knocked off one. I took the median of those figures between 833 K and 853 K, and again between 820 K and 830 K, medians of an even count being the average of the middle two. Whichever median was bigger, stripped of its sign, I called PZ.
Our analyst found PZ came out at 0.32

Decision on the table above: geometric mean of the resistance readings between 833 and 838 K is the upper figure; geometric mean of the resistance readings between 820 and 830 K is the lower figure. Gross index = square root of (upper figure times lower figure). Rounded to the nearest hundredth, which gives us 3.90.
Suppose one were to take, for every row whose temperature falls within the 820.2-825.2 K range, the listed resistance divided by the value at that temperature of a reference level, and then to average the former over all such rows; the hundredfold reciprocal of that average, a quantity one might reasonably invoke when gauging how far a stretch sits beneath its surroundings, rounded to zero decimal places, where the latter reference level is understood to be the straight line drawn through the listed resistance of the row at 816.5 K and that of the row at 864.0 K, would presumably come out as 96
